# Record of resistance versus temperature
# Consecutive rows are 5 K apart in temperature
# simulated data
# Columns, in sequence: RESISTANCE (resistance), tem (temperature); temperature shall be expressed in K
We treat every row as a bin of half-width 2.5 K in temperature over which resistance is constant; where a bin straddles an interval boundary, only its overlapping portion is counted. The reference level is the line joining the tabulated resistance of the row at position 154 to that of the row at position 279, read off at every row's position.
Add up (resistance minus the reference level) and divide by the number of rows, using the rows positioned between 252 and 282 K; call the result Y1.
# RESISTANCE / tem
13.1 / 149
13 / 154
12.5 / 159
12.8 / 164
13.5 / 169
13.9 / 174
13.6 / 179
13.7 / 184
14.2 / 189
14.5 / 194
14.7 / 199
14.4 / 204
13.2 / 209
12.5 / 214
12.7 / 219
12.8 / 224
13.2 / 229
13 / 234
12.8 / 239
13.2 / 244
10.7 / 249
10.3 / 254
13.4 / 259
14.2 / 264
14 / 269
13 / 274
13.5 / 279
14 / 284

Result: -0.4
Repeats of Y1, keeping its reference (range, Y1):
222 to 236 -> -0.3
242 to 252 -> -1.4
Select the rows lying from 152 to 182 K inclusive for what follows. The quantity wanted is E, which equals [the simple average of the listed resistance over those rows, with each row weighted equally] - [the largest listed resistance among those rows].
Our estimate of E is -0.68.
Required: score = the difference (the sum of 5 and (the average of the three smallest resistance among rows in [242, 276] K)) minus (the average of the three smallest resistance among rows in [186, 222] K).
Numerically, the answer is 3.5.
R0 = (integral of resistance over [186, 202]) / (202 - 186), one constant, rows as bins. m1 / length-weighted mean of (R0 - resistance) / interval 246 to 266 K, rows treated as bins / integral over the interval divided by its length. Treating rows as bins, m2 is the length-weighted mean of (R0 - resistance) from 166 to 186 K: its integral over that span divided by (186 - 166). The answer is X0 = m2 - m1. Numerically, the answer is -1.5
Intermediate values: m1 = 2.3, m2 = 0.8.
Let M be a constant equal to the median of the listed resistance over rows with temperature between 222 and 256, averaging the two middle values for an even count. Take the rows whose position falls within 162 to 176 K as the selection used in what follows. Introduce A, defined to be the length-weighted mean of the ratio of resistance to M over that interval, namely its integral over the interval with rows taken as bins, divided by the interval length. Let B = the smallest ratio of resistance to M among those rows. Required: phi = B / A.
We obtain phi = 0.955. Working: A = 1.05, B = 1.00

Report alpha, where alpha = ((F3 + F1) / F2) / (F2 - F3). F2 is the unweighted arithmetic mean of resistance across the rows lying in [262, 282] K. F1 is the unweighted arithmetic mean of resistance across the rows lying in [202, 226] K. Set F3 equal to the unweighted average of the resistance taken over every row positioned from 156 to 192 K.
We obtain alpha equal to 9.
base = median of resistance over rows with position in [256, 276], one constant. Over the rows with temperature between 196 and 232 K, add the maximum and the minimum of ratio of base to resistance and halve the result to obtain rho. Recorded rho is 1.01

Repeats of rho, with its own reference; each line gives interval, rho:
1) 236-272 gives 1.15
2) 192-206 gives 0.94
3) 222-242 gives 1.05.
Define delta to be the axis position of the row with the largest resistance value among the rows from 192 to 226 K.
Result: 199 K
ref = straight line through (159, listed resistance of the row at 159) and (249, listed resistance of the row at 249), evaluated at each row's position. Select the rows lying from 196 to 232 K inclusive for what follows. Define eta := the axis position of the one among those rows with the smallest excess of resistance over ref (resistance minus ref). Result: 214 K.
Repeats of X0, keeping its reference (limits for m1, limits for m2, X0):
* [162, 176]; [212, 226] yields 0.7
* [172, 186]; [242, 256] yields 2.4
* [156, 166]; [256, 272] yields -1.1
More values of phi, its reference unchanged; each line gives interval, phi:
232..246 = 0.985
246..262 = 0.887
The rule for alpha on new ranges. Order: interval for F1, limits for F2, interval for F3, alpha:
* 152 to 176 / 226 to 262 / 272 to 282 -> -2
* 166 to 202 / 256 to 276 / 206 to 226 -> 2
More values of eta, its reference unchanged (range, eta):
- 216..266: 254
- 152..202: 159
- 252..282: 254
